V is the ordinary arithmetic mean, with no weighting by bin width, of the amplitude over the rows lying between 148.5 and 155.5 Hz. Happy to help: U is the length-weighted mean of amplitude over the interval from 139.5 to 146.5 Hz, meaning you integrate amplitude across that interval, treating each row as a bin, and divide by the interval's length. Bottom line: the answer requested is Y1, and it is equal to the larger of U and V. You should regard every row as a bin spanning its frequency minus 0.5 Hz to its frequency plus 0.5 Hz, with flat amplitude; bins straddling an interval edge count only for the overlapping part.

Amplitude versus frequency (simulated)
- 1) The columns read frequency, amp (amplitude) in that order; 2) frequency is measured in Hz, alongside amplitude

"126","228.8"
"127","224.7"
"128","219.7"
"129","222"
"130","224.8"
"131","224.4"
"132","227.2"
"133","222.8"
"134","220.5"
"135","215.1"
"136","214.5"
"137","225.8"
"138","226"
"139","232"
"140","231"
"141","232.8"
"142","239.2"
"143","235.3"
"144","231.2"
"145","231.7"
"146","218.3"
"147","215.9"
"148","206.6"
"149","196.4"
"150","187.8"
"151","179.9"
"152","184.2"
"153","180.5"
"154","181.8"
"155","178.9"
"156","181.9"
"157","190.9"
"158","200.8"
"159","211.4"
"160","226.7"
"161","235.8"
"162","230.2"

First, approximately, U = 231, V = 184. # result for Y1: 231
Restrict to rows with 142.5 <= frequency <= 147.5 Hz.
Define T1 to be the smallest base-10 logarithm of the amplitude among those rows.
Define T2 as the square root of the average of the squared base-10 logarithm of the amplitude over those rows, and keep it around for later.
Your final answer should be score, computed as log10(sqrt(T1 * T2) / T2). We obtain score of -0.0019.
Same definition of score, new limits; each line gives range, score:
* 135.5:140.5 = -0.0021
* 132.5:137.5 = -0.0010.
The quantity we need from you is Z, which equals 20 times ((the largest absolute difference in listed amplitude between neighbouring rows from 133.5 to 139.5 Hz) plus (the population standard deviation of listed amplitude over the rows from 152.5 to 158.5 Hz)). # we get 380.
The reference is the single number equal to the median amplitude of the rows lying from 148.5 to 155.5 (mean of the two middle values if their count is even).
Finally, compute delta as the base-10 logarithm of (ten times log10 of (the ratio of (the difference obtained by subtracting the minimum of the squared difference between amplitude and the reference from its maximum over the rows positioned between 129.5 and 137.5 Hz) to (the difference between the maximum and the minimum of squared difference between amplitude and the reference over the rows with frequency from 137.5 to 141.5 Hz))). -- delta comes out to 0.3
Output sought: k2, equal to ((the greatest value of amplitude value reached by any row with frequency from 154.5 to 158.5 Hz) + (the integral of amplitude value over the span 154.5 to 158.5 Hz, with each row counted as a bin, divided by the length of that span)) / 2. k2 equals 194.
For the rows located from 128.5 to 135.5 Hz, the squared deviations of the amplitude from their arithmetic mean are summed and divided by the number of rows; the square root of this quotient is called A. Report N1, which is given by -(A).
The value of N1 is -4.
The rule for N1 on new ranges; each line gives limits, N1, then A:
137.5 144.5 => -4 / 3.8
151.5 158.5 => -7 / 7.2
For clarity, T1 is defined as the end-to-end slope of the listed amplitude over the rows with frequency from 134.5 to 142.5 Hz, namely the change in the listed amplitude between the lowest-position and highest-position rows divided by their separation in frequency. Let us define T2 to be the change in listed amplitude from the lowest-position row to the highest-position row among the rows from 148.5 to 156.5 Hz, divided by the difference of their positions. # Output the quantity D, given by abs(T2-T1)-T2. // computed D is 8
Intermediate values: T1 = 3.4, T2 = -2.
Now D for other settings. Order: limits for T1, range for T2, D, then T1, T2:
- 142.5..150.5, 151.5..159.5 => 7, -6.8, 4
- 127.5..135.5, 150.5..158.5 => 1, -0.7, 3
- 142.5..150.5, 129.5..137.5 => 7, -6.8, 0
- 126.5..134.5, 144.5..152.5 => 13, -0.6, -7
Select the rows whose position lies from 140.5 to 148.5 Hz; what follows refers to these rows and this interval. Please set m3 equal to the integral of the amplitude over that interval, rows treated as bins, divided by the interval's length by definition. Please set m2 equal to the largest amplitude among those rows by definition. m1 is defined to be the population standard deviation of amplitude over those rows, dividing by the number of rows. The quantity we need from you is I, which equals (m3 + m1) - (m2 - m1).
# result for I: 8.4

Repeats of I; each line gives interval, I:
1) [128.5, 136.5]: 2.7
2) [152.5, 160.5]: 0.1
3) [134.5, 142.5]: 4.0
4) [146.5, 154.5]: 0.9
